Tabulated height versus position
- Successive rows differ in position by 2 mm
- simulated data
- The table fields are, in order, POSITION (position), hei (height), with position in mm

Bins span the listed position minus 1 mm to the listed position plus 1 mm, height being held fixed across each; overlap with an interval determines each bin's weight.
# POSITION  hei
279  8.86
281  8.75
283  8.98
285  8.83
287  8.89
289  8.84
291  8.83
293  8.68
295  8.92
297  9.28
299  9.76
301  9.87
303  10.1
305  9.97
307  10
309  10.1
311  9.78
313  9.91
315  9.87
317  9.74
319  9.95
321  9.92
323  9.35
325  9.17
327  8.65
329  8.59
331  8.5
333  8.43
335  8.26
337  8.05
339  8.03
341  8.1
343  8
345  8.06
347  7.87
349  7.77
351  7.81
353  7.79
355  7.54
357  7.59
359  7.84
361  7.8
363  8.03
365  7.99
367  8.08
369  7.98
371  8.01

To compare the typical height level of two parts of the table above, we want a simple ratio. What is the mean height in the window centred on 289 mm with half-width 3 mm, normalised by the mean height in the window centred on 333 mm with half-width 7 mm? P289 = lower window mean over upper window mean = 1.06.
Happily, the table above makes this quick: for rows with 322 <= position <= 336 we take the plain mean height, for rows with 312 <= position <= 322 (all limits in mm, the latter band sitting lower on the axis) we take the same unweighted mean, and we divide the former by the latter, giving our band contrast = 0.88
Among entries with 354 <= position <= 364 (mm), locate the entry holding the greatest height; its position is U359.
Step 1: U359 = 363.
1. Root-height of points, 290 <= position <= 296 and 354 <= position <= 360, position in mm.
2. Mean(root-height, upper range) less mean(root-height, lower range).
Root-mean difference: -0.20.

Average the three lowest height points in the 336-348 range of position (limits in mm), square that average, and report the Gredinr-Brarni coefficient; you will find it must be 63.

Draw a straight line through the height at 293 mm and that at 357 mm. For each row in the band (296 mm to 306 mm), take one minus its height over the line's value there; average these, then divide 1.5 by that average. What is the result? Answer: -10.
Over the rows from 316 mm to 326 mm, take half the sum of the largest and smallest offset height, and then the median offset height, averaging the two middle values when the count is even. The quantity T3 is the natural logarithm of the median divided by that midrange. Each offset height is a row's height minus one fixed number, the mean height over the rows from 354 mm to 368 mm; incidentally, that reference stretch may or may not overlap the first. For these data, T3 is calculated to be 0.10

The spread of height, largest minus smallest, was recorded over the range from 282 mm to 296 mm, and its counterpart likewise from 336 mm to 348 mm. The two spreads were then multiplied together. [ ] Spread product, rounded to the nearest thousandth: 0.069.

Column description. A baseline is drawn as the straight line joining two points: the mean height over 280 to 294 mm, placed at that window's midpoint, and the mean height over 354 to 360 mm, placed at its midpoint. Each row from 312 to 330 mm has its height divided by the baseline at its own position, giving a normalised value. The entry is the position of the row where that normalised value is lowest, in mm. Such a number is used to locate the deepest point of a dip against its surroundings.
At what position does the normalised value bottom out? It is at 329 mm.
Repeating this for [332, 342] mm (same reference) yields 337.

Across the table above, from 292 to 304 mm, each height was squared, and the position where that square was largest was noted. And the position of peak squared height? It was 303 mm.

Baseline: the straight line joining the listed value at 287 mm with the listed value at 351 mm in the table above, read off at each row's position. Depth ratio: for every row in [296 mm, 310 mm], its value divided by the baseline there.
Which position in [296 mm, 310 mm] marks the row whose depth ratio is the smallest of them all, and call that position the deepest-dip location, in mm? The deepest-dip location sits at 297 mm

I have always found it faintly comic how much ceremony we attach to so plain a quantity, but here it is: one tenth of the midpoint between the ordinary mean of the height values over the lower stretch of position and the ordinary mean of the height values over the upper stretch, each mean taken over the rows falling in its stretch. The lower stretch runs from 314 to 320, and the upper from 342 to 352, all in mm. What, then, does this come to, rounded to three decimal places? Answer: 0.888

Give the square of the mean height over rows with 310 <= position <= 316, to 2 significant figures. 97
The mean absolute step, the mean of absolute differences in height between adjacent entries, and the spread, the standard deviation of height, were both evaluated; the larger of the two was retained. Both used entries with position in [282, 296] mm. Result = 0.11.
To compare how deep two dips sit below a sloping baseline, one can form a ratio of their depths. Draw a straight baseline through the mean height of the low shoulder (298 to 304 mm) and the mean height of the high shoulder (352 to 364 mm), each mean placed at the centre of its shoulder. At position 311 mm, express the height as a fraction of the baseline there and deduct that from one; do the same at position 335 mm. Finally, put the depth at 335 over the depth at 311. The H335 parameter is -1.7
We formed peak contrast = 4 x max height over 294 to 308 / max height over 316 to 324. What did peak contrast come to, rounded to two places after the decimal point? 4.06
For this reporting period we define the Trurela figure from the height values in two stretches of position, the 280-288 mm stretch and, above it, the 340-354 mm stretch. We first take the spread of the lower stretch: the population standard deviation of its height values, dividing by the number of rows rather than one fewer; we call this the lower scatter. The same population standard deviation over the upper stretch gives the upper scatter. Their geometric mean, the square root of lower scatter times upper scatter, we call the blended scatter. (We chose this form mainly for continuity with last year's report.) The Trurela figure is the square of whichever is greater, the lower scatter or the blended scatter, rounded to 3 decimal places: 0.011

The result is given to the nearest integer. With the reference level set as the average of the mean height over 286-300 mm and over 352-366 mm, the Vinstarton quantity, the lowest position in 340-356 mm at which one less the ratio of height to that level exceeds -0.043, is 341 mm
